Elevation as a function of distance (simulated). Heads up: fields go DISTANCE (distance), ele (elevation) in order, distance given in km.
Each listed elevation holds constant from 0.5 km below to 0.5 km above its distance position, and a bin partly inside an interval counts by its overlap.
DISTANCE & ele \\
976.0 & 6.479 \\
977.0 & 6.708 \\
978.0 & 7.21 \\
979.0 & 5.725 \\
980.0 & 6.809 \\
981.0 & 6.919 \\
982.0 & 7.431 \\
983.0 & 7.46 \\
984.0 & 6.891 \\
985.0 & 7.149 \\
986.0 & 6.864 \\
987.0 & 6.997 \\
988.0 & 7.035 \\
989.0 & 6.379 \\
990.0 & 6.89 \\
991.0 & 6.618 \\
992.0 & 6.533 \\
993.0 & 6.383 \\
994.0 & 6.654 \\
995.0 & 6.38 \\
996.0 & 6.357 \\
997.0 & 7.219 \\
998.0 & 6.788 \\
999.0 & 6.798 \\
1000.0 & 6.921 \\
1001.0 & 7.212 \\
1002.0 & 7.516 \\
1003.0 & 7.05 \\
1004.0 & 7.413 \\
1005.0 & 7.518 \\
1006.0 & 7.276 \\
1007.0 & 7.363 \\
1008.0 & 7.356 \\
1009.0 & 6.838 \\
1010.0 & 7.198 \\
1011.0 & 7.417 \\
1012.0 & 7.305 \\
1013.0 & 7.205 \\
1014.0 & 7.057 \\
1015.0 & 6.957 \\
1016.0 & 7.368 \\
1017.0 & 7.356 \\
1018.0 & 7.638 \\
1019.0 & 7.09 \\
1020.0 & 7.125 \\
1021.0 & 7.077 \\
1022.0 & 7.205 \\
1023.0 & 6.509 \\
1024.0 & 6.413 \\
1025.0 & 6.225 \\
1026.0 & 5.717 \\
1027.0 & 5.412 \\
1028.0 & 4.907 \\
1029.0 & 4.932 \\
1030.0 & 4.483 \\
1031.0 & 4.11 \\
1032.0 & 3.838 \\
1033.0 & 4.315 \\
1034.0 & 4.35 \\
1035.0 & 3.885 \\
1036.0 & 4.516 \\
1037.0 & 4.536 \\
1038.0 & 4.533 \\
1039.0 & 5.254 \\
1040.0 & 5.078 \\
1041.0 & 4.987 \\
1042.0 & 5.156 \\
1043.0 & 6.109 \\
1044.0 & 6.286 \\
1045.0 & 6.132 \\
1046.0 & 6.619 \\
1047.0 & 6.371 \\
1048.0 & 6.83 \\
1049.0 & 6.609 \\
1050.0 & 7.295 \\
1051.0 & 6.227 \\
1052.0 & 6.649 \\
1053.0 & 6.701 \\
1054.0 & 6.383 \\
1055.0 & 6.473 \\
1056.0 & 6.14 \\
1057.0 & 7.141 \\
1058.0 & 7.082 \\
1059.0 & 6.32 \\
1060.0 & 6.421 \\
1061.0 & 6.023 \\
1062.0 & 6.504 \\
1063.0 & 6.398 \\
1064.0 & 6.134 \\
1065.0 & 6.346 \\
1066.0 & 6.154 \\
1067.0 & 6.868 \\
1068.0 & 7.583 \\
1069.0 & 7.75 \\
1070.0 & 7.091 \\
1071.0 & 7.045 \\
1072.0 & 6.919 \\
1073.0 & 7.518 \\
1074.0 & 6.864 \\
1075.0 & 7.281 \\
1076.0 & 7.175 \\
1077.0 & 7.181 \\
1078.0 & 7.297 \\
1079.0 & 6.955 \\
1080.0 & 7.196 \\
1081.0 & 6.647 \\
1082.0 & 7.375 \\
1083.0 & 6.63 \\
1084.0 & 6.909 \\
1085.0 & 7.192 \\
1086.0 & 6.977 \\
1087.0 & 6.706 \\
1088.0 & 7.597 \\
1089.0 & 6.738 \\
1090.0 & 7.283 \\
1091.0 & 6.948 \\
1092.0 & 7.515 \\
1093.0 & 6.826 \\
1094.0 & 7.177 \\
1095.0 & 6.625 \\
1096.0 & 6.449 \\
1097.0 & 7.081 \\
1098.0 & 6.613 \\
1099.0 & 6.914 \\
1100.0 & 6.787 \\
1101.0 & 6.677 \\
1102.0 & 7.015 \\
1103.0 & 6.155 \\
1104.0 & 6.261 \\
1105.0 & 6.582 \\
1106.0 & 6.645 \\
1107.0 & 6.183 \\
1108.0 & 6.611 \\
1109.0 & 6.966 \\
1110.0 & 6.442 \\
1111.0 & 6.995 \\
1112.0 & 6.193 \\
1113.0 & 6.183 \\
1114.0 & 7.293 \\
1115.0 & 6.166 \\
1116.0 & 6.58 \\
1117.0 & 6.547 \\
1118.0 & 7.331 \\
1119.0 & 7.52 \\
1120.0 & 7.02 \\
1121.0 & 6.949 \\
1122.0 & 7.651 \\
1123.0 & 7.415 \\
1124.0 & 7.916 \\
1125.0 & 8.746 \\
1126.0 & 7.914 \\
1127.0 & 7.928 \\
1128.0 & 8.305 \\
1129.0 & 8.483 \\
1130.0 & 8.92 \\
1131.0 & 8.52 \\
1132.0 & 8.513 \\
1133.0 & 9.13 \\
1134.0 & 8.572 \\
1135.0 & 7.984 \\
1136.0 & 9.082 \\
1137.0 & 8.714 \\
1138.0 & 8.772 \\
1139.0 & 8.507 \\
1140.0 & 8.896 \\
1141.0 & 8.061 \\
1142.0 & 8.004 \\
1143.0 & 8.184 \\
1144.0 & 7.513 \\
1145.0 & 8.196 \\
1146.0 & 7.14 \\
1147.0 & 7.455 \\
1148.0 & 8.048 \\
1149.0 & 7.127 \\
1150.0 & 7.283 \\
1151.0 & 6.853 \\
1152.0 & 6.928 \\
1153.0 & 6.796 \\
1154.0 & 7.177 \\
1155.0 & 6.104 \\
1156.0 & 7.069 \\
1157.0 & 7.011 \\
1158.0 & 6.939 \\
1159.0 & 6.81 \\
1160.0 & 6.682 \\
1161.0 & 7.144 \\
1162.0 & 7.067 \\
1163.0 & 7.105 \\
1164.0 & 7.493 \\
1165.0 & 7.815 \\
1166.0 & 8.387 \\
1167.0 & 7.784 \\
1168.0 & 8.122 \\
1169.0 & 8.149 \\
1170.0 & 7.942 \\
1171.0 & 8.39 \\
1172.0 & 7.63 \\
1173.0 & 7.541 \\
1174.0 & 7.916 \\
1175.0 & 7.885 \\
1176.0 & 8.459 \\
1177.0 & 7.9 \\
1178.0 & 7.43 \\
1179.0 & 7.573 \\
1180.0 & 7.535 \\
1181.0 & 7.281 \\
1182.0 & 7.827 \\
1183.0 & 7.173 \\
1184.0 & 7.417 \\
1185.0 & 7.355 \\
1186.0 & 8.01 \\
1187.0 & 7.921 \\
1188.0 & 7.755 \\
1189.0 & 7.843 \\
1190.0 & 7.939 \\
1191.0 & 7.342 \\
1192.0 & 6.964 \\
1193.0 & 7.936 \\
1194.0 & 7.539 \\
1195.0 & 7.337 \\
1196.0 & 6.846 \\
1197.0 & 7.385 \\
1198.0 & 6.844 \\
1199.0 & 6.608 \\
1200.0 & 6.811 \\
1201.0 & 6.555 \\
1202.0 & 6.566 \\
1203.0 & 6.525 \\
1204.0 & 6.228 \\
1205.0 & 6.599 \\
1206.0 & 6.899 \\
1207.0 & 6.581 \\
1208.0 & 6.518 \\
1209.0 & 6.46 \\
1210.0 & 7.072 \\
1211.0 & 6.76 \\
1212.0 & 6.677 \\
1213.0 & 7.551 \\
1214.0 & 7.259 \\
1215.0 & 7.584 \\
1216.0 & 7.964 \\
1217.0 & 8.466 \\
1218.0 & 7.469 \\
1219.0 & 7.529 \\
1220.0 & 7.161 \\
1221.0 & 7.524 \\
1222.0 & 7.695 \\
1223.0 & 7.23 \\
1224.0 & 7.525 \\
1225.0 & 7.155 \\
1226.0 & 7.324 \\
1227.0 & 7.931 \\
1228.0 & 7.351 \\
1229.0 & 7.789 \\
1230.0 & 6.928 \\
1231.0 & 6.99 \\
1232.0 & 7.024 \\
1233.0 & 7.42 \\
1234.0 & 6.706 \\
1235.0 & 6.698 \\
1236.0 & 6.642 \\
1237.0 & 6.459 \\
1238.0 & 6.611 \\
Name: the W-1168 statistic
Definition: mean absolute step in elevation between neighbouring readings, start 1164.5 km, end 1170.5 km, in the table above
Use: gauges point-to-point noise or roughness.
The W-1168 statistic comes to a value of 0.349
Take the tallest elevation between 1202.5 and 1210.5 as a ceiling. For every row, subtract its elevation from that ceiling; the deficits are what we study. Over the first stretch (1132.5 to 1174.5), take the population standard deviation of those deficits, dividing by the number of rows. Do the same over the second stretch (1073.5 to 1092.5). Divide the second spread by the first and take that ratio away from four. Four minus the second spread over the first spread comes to 3.6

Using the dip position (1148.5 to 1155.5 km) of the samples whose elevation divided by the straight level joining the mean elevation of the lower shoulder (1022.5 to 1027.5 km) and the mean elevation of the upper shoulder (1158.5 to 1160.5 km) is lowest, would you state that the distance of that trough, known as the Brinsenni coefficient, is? 1155.0 km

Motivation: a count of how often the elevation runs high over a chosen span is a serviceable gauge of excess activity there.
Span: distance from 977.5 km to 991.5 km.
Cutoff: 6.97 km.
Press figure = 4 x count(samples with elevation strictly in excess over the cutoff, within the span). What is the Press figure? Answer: 24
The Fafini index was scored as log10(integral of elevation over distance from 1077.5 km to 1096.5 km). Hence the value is 2.124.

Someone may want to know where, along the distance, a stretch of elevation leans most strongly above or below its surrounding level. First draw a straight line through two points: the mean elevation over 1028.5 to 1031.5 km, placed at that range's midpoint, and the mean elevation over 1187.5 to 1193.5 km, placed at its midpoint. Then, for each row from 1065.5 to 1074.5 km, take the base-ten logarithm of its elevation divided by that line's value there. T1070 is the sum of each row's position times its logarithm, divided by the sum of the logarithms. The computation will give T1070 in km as 1070.1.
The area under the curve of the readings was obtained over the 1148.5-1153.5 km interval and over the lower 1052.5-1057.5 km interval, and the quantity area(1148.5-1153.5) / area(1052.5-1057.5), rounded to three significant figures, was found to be 1.07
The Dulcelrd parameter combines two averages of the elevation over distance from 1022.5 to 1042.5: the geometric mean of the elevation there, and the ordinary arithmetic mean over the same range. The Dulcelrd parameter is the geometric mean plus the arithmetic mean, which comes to 10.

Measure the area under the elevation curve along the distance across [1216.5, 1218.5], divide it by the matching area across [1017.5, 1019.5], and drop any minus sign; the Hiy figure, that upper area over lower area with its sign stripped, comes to 1.08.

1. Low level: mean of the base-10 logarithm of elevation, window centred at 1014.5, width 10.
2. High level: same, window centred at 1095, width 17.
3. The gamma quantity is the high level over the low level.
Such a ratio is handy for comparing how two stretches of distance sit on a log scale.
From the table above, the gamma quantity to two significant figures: 0.97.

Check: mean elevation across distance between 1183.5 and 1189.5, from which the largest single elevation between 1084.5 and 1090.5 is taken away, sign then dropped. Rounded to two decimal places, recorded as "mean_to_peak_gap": 0.12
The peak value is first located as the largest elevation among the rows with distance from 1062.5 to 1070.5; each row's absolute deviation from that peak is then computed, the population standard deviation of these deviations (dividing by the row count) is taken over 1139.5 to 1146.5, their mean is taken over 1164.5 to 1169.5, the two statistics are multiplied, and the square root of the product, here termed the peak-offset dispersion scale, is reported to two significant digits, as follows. 0.30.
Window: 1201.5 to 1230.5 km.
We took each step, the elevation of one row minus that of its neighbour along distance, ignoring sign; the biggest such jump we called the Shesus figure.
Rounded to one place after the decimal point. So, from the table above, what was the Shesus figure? 1.0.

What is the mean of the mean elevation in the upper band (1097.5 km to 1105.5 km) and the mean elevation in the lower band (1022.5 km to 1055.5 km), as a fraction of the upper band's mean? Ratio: 0.92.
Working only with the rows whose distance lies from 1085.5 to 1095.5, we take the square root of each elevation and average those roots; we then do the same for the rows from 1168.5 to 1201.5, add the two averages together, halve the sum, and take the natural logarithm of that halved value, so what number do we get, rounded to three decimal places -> 0.993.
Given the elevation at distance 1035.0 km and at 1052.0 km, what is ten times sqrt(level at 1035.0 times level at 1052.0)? 51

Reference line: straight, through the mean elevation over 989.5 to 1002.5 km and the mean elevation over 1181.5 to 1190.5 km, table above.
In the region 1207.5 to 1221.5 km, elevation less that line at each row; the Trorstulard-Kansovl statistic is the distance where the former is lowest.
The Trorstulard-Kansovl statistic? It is 1209.0 km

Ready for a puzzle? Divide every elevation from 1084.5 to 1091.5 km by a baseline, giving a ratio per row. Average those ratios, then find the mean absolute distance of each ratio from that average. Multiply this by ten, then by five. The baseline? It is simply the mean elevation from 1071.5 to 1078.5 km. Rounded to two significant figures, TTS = 1.8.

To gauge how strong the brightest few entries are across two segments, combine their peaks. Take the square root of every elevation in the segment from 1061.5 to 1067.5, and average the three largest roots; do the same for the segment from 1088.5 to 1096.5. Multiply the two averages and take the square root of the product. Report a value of 2.64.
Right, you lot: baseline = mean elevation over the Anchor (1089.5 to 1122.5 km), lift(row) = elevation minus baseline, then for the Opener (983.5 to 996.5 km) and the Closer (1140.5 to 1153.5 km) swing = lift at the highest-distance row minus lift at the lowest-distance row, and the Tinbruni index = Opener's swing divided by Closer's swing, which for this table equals 0.4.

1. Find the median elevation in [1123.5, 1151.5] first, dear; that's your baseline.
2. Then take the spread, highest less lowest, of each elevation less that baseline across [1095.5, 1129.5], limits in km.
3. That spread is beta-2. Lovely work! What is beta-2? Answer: 2.6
